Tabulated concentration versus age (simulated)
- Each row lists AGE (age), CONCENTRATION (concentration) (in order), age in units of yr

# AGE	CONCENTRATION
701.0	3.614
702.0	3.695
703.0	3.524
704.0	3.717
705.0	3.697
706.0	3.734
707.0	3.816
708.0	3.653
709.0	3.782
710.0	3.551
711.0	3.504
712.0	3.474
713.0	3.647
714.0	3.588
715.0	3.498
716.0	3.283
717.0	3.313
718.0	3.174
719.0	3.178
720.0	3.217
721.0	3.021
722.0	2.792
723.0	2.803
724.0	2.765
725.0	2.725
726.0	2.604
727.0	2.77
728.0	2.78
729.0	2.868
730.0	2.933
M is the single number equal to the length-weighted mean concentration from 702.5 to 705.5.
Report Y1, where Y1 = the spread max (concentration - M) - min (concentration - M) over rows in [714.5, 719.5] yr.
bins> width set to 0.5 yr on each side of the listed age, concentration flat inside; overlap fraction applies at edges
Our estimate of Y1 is 0.32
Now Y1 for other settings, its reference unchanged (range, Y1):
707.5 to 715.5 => 0.31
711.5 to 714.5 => 0.17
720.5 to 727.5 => 0.42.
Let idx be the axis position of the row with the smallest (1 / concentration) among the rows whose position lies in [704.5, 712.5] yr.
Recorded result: 707.0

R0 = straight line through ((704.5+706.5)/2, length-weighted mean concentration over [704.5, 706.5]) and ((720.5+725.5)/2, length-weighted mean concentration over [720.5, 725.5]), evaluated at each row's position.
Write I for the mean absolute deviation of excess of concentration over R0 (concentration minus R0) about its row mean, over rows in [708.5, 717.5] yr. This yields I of 0.09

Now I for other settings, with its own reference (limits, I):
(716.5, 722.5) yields 0.08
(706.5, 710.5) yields 0.07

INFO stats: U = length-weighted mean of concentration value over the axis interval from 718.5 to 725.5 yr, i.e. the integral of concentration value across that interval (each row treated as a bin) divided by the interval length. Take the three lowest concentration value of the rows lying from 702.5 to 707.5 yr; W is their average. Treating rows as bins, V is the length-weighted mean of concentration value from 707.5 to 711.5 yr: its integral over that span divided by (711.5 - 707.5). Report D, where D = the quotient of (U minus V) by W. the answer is -0.19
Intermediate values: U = 2.93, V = 3.6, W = 3.646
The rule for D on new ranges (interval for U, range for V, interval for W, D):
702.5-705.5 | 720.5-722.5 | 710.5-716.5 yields 0.22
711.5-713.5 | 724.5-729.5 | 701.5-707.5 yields 0.22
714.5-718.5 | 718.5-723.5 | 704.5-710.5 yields 0.09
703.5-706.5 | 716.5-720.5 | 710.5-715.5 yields 0.14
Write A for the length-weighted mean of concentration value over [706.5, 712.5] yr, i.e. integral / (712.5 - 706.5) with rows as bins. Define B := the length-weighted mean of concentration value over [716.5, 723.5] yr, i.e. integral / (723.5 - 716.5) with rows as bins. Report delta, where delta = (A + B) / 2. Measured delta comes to 3.35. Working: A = 3.63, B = 3.07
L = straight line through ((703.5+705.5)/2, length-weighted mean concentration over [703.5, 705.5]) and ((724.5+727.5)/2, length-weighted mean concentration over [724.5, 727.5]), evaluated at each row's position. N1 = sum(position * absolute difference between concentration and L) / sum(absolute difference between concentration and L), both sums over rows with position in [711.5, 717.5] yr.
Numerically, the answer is 714.4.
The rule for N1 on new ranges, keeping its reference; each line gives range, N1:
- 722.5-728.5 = 726.6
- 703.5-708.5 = 706.9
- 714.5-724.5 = 718.3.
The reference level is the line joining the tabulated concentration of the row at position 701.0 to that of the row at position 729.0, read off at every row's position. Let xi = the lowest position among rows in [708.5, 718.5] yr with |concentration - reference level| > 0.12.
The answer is 709.0 yr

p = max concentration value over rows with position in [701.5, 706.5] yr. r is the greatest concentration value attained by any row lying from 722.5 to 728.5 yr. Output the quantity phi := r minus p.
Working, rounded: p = 3.734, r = 2.803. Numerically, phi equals -0.9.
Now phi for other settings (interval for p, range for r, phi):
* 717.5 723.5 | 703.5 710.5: 0.6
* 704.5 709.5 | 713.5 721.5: -0.2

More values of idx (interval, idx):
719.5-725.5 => 720.0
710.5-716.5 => 713.0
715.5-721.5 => 717.0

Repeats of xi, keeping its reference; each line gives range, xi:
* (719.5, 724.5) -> 722.0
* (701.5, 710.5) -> 704.0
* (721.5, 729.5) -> 722.0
